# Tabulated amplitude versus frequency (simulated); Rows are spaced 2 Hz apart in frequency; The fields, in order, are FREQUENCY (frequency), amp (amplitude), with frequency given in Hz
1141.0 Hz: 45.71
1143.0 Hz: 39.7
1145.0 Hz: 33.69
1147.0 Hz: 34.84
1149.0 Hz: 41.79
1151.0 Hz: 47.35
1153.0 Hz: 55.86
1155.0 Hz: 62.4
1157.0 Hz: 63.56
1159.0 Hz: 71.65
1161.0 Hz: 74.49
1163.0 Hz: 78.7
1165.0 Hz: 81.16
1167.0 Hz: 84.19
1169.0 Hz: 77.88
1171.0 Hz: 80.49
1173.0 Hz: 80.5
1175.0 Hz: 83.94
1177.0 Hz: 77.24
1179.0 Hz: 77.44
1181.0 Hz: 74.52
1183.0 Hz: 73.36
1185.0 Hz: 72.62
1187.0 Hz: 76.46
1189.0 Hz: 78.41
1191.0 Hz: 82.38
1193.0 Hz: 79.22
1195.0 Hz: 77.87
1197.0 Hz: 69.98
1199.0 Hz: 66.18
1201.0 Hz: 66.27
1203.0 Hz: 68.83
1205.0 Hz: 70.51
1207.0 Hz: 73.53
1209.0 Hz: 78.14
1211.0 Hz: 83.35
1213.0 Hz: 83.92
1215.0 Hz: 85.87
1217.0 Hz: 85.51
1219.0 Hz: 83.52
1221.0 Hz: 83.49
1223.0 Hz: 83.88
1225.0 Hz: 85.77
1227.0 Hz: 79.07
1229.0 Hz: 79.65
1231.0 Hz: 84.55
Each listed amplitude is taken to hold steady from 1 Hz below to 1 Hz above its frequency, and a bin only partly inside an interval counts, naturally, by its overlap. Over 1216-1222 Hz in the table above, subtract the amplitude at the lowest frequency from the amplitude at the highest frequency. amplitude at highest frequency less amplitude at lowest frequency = -2.0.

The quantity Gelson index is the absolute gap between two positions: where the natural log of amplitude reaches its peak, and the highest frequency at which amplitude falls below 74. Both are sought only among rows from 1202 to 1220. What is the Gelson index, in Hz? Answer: 8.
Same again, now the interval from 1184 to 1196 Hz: 6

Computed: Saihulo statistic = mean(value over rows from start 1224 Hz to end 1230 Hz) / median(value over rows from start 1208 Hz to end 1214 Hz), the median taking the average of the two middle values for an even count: 0.98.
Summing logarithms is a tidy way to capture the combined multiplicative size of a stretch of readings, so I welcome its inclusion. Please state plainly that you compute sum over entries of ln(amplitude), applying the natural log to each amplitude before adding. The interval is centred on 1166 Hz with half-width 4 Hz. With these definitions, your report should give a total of 17.6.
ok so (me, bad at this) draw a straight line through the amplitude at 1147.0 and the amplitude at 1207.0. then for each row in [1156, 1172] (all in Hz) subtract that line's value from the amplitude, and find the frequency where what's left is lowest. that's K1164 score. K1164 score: 1157.0 Hz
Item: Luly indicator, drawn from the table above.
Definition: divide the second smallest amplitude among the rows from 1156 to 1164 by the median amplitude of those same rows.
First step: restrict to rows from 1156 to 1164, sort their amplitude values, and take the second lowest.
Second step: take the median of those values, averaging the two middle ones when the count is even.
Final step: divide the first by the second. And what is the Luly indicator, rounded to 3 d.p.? 0.981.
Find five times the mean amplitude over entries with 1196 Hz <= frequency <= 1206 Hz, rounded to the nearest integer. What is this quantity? 342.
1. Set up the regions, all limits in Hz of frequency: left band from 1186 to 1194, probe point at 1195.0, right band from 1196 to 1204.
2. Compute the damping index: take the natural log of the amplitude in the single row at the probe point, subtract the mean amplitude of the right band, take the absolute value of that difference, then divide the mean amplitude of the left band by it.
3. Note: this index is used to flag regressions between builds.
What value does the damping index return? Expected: 1.25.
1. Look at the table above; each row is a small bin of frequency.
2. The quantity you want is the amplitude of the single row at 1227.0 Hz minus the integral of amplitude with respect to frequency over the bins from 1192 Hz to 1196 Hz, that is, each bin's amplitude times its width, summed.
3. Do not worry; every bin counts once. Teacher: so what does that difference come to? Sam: -235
